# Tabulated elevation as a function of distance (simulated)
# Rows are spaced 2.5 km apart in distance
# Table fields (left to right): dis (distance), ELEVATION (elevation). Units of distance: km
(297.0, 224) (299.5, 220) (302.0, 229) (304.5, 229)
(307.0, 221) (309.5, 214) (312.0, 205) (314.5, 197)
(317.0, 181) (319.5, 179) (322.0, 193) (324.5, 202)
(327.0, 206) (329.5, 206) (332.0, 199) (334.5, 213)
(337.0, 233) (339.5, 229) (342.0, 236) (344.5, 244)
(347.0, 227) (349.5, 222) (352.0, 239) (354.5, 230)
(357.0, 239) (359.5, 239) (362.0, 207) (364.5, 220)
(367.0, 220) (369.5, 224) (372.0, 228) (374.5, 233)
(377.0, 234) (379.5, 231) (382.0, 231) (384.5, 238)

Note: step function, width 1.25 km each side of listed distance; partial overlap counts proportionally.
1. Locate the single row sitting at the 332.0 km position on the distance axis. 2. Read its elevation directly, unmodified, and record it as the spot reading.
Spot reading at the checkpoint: 199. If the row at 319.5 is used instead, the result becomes 179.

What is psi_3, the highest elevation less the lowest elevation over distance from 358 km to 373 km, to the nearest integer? 32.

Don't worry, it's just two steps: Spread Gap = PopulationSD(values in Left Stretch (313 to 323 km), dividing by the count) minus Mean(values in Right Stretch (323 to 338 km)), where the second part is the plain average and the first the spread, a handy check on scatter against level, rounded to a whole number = -202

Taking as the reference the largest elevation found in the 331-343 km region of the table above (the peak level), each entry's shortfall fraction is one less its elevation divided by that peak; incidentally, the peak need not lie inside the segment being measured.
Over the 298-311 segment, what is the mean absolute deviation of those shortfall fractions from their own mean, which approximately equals 0.022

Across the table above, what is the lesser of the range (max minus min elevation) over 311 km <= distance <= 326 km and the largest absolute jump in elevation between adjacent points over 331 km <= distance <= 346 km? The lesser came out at 20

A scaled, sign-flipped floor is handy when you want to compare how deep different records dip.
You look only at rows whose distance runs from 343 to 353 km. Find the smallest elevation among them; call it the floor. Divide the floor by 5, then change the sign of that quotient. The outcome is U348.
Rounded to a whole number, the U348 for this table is -44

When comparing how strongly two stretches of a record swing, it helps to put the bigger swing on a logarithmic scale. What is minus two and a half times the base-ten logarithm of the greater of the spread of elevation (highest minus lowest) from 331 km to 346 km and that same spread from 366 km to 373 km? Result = -4.1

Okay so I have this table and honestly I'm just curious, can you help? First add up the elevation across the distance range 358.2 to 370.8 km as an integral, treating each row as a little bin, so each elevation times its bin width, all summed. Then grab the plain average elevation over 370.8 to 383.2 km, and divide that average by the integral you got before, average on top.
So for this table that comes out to 0.083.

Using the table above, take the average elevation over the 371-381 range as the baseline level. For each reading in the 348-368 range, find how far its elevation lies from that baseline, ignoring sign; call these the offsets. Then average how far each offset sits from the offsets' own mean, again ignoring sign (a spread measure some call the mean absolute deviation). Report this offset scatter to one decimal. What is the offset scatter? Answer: 4.3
